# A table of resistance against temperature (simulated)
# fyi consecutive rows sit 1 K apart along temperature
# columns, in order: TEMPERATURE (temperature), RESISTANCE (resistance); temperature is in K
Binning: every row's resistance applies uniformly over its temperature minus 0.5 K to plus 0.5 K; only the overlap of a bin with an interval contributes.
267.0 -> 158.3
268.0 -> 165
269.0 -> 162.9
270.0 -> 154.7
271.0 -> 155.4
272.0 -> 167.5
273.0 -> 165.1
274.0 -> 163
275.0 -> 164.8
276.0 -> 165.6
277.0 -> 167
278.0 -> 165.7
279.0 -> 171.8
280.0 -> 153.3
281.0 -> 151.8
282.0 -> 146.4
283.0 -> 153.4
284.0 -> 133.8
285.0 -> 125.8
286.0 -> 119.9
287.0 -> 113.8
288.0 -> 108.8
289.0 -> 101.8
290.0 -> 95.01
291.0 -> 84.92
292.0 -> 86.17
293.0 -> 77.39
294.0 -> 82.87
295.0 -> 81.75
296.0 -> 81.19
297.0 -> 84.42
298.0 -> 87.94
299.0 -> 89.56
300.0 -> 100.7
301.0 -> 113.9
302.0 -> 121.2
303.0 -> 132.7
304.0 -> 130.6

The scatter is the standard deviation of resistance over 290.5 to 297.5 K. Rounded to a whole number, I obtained 3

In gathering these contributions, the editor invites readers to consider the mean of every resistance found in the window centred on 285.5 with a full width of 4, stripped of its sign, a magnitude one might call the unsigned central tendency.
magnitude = 123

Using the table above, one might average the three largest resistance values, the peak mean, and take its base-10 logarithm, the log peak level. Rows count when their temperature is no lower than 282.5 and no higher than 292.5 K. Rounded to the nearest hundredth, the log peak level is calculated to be 2.14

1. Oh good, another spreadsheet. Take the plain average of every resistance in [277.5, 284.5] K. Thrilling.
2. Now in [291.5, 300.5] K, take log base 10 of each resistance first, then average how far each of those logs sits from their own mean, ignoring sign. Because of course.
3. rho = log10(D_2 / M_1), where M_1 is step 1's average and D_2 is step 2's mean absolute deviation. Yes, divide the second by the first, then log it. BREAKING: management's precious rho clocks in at -3.8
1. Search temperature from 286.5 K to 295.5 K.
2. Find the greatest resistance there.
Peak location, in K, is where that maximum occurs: 287.0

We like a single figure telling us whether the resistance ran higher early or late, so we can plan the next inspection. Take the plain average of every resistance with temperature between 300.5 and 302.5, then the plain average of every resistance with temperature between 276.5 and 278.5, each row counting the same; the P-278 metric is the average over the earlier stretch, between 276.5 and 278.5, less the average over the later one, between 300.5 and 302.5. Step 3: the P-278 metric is 49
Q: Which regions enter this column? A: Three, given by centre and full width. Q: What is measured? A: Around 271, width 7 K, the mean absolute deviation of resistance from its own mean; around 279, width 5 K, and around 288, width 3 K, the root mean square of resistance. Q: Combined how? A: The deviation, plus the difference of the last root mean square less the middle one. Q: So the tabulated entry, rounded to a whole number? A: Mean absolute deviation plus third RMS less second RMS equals -50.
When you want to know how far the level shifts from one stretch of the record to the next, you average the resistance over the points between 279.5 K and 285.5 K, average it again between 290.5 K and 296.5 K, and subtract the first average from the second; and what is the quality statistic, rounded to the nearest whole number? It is -62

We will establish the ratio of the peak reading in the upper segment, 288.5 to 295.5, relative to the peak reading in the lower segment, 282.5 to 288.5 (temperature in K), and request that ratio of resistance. 0.66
